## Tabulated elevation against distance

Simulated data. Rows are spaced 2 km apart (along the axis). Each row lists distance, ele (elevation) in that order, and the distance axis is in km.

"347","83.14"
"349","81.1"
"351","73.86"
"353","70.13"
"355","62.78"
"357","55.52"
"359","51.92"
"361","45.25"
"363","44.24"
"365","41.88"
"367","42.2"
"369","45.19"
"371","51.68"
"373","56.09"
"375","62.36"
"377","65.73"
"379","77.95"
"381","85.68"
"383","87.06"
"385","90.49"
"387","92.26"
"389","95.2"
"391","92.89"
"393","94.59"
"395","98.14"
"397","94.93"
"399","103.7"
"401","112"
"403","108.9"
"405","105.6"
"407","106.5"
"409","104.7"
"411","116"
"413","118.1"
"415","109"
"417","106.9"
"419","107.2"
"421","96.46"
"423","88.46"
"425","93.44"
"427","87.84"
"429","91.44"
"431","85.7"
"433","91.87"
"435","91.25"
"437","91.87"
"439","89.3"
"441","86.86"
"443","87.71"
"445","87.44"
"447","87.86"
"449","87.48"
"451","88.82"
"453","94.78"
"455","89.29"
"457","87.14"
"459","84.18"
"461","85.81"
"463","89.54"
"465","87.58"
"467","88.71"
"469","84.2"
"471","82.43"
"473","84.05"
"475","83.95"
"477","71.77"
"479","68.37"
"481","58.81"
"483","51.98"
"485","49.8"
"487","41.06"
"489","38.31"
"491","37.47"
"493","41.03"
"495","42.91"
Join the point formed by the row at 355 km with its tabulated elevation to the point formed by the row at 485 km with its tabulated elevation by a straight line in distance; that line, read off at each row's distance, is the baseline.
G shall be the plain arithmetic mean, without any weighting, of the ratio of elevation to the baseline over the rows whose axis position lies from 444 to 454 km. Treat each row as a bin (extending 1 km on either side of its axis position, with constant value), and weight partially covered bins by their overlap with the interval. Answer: 1.67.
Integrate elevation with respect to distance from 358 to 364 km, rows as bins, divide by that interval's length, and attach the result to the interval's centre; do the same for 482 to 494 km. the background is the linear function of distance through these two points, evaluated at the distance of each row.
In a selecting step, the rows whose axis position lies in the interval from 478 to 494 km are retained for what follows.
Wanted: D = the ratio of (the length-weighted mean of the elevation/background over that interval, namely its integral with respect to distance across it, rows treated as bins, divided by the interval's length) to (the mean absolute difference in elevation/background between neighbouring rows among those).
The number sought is 10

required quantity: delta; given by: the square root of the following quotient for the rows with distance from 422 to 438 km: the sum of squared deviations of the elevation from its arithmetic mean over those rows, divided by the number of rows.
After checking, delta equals 2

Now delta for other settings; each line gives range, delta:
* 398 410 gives 3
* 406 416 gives 5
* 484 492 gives 5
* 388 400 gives 4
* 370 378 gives 5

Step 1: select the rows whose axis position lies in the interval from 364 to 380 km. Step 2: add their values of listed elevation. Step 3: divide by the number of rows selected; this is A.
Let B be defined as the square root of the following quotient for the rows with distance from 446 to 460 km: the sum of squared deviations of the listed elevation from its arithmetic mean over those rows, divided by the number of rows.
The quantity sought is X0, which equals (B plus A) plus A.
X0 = 114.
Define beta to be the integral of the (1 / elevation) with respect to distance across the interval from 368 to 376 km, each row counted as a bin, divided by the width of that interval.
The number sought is 0.0188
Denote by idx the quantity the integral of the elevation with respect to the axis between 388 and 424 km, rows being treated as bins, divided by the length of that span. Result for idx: 103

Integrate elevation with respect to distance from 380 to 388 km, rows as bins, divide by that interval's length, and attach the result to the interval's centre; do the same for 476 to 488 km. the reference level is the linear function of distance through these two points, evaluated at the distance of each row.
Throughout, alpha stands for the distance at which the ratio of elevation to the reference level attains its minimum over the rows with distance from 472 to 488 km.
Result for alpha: 487 km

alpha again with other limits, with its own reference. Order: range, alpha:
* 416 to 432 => 423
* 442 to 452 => 443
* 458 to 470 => 459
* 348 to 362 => 361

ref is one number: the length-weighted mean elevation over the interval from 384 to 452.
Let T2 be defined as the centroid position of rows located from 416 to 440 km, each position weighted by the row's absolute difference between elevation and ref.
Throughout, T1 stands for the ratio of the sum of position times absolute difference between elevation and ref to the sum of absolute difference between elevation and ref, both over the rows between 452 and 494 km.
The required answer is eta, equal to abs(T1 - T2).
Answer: 54.1 km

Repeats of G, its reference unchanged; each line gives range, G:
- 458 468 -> 1.68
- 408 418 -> 1.95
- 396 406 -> 1.81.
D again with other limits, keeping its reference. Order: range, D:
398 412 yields 23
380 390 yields 36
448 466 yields 28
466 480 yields 21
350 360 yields 12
